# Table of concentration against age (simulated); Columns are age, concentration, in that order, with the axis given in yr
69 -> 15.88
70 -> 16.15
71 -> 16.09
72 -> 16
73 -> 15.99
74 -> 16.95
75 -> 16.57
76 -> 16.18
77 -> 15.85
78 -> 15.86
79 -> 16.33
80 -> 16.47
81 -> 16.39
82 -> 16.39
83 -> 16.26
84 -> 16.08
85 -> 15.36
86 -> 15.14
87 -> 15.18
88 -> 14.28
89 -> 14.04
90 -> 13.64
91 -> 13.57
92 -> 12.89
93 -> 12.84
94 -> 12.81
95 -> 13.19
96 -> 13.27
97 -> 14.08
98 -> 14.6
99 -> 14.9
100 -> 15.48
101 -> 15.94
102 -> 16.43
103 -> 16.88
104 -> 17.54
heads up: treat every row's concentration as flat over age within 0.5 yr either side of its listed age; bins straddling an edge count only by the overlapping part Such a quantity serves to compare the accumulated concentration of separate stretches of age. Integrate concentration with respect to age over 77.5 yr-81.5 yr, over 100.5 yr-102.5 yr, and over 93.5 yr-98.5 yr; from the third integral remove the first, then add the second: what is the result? 35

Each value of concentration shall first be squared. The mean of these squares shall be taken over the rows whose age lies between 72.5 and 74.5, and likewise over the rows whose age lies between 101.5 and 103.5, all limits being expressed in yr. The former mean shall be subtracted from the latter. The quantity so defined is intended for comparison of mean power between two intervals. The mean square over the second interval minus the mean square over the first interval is 6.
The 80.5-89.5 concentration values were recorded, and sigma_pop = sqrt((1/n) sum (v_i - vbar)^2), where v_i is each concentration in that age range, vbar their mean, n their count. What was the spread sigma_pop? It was 0.84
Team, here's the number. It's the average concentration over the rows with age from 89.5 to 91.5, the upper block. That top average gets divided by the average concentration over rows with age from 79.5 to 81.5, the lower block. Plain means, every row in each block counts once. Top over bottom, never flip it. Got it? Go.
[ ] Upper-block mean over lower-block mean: 0.83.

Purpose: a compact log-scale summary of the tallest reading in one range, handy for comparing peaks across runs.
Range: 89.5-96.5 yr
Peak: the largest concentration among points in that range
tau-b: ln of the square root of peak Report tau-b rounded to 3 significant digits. 1.31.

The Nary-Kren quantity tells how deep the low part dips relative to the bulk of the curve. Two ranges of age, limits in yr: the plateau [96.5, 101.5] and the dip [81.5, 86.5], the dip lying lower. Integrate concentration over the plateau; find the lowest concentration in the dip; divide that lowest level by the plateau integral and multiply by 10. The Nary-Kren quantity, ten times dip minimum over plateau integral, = 2.02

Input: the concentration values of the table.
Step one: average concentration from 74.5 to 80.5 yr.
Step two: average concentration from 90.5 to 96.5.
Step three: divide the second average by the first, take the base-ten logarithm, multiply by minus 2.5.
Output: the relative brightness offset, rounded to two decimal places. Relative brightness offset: 0.23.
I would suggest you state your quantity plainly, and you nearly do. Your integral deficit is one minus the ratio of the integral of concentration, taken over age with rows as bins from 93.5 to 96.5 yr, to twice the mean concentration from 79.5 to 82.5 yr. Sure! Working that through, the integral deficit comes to -0.20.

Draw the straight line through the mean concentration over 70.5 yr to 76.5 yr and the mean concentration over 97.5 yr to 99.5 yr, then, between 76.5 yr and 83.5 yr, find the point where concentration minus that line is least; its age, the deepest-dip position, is 77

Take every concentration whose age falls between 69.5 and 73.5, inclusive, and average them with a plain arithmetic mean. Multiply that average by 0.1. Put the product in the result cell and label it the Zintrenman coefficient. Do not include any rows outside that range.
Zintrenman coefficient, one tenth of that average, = 1.61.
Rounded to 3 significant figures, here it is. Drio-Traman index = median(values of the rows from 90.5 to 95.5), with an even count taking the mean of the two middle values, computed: 12.9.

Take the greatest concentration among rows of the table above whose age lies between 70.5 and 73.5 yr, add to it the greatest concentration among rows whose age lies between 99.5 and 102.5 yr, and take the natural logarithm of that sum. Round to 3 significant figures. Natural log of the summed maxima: 3.48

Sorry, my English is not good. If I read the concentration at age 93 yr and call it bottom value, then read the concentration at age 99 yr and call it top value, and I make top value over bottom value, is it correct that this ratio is 1.16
